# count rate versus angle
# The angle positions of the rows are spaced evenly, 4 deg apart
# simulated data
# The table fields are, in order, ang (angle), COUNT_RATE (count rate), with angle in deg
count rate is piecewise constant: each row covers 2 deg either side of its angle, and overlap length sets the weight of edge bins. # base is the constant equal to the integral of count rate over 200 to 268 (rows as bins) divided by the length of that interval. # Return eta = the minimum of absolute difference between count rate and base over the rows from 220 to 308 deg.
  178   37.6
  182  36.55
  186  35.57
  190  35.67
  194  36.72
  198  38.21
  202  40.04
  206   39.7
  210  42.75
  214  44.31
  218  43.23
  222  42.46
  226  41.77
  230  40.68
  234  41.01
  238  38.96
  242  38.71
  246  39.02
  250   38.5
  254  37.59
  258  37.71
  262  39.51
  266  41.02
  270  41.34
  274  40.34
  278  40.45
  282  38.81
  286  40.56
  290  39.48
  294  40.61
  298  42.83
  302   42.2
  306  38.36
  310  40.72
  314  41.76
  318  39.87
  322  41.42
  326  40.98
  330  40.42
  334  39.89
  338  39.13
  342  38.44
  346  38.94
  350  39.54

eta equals 0.04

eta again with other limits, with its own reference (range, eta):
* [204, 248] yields 0.27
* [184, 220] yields 0.37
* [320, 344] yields 0.01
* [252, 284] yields 0.04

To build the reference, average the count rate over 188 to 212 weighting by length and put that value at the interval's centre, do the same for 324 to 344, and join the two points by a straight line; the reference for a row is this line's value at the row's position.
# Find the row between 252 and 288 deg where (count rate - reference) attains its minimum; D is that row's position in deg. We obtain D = 254 deg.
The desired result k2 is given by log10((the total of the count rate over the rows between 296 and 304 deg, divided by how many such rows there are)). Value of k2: 1.63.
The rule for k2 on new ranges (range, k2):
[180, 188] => 1.56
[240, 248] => 1.59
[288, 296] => 1.60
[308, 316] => 1.62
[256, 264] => 1.59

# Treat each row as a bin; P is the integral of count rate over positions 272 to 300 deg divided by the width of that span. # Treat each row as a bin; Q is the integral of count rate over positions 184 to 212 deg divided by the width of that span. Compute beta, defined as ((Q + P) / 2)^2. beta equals 1553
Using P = 40.4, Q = 38.4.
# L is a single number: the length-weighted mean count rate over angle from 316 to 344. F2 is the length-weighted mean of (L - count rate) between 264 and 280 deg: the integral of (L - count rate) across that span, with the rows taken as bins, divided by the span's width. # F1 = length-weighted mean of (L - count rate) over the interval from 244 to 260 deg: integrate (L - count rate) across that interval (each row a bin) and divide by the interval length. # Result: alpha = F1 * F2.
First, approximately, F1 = 1.8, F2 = -0.8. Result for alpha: -1.4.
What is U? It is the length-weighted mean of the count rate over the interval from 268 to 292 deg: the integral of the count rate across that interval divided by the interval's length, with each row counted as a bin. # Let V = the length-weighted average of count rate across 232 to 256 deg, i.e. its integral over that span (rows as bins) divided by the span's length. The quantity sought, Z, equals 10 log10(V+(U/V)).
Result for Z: 16.0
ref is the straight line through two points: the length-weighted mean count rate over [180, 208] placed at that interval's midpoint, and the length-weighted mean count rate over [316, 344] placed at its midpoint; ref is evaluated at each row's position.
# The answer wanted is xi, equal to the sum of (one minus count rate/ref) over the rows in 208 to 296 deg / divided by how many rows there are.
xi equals -0.05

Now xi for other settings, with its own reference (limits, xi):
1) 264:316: -0.04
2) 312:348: 0.00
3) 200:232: -0.10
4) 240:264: 0.00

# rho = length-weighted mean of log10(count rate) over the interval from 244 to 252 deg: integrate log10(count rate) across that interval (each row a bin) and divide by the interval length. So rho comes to 1.59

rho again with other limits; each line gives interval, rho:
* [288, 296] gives 1.60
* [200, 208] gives 1.60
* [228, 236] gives 1.61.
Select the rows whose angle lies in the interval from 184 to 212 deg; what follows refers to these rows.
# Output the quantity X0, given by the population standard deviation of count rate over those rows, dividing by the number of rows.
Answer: 2.44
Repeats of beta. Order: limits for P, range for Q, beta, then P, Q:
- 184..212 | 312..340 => 1555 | 38.4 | 40.5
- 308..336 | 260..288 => 1641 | 40.7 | 40.3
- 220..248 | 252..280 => 1603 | 40.4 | 39.7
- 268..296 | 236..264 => 1552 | 40.2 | 38.6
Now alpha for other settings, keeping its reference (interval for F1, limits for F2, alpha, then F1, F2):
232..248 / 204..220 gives -1.5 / 0.6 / -2.5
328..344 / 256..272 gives 0.1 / 0.6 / 0.1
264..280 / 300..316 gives 0.6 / -0.8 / -0.7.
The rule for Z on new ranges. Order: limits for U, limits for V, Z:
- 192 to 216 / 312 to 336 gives 16.2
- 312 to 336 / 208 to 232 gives 16.4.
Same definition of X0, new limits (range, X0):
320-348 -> 1.03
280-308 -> 1.55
